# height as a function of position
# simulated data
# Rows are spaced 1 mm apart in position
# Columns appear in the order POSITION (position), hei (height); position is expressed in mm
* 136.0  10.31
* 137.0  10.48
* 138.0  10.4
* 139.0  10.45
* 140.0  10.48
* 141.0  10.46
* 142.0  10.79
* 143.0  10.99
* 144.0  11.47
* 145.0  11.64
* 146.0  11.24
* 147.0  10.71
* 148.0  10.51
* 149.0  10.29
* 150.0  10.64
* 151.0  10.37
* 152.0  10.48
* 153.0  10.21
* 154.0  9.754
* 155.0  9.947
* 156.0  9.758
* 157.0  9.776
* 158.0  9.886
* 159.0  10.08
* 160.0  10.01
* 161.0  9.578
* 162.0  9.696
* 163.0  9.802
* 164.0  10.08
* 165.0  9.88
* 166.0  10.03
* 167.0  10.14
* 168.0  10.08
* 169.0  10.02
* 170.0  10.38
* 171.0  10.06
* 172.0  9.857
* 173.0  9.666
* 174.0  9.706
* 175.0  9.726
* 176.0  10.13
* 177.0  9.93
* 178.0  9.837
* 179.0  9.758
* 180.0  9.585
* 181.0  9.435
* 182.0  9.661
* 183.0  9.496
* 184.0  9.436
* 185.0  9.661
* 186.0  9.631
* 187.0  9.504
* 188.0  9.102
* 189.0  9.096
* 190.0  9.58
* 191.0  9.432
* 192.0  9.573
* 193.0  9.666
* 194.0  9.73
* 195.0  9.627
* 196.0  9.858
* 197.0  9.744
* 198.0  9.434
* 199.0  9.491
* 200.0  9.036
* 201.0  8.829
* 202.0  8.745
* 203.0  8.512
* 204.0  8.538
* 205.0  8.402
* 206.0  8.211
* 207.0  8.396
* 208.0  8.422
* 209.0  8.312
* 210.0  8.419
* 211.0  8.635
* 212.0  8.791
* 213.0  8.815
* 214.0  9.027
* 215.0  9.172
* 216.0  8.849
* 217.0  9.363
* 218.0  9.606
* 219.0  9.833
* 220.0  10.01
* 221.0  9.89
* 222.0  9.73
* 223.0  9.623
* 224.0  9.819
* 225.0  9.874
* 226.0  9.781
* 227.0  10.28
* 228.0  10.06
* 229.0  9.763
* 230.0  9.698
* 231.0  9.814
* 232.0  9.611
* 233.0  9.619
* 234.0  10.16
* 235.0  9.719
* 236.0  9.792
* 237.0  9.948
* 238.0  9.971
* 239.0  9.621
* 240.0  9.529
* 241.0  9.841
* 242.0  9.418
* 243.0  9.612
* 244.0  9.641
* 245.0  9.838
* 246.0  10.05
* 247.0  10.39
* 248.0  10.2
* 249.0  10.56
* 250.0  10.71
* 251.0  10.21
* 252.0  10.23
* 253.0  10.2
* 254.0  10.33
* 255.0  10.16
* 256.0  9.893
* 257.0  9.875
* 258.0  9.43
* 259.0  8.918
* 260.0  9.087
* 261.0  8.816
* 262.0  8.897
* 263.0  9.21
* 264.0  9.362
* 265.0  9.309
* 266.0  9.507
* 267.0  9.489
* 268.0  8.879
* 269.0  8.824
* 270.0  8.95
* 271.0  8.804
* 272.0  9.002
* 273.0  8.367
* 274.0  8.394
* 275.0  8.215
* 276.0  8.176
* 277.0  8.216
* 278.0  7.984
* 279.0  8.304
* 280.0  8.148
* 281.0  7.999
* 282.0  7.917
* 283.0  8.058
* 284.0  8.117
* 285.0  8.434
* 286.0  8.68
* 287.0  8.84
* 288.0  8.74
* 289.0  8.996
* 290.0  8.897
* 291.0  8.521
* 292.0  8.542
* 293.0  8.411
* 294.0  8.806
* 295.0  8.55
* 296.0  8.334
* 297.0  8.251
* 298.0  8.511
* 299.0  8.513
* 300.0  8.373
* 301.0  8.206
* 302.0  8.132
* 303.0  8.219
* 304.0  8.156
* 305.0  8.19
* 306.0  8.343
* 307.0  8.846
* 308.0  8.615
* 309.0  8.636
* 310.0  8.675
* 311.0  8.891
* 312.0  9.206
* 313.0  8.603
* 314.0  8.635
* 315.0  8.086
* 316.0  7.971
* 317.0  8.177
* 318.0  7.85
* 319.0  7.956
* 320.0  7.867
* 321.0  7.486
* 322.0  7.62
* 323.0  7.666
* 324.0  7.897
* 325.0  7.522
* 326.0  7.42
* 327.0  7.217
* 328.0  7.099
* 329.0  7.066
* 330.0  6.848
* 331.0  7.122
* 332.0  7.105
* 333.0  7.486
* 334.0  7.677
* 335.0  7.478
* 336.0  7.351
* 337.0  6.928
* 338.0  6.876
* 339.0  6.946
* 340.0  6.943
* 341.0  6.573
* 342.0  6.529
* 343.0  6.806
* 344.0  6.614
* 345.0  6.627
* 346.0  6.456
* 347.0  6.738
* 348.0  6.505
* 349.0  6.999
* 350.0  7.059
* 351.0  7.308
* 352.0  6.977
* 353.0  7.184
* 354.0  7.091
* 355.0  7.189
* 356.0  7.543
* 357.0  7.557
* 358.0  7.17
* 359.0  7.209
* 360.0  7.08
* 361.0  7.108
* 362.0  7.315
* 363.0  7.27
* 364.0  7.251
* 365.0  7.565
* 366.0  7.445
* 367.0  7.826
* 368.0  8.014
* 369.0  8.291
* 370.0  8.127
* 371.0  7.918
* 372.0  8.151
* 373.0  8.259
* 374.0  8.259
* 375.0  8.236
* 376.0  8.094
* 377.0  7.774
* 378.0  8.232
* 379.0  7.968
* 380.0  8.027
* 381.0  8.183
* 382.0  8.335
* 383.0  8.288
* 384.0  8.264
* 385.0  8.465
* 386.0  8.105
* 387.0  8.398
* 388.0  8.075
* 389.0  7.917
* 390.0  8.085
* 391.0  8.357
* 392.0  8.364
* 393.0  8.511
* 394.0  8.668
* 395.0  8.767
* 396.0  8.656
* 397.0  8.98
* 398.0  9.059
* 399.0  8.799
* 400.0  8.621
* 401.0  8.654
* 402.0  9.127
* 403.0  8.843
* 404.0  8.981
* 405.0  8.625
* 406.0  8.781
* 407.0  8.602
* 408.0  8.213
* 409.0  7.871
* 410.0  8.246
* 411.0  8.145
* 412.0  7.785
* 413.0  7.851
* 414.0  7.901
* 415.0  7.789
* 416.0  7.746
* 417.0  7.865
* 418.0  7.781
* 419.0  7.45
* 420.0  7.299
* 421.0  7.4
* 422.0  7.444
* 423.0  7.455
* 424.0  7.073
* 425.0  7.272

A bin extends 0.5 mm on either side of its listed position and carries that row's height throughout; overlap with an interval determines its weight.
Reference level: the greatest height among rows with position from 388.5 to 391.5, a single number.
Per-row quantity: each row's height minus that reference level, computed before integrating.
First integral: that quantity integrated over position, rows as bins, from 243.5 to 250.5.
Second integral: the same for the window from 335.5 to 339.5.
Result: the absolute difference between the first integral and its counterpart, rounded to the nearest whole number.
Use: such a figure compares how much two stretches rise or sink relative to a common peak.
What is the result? 18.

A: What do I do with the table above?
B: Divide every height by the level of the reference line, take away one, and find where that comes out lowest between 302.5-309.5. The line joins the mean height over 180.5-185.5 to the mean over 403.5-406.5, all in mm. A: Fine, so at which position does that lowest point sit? 304.0 mm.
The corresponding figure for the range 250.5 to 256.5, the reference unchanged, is 256.0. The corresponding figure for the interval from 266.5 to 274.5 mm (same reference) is 273.0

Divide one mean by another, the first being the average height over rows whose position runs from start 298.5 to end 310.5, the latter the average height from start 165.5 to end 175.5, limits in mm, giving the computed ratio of 0.84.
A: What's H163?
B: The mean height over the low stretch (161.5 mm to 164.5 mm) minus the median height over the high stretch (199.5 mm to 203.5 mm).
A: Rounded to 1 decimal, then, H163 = 1.1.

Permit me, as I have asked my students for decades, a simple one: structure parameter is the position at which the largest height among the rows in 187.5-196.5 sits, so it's 196.0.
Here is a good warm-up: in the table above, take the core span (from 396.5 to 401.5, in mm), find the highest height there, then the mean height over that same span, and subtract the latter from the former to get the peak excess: 0.24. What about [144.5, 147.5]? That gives 0.44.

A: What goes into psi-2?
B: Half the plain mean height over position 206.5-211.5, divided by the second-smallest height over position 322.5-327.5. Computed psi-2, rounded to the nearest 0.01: 0.57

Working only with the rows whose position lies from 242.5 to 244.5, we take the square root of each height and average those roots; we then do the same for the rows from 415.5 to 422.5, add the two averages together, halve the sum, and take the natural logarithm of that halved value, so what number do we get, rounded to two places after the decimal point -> 1.07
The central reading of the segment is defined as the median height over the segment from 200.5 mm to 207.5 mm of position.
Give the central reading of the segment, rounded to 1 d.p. 8.5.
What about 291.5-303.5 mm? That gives 8.4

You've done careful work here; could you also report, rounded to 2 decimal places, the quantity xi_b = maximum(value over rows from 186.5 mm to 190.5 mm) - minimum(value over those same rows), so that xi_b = 0.48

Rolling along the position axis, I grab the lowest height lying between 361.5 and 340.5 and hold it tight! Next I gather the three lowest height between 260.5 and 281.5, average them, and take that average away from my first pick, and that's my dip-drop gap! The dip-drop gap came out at -1.6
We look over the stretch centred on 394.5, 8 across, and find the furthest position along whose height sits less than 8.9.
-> 396.0 mm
